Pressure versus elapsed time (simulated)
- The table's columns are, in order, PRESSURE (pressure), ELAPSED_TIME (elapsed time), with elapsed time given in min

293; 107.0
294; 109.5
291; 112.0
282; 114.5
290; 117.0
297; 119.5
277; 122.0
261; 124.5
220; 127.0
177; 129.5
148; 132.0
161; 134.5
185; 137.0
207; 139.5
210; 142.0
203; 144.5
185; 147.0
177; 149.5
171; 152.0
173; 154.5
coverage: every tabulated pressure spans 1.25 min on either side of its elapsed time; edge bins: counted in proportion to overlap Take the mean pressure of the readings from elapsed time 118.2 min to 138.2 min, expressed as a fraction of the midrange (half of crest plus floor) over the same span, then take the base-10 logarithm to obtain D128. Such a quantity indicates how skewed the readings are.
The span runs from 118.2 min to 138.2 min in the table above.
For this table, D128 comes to -0.013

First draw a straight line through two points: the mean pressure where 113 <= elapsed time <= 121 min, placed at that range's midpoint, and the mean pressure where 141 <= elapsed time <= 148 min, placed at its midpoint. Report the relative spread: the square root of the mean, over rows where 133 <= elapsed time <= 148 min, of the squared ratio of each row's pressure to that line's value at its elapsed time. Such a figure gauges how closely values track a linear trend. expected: 0.92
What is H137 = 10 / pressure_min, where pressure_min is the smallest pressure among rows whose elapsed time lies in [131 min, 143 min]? 0.068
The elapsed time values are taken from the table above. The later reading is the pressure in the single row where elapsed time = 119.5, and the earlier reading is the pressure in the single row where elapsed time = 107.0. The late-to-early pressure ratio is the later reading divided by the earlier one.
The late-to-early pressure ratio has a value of 1.01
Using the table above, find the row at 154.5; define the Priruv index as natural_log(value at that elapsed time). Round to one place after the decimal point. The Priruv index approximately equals 5.2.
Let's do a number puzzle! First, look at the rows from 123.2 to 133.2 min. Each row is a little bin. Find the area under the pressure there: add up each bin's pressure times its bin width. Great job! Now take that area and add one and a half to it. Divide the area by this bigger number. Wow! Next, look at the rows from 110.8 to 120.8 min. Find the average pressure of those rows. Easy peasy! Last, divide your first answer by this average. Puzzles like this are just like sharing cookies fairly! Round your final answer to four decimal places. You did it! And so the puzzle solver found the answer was 0.0034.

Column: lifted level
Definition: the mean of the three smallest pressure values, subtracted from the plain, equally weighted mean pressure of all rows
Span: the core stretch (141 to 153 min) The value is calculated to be 11.5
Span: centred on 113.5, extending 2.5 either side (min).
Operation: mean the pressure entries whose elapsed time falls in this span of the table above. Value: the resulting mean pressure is 286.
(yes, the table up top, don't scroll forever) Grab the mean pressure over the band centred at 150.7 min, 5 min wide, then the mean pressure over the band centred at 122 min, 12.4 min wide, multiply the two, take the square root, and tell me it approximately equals 216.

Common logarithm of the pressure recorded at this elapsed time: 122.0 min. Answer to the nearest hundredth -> 2.44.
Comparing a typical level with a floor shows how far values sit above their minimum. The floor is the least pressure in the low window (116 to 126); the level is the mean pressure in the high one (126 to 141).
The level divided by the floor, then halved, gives 0.35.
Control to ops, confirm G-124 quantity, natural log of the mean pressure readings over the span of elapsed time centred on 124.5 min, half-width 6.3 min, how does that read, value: 5.5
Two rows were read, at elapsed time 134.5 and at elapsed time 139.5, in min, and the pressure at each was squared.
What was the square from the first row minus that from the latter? -16928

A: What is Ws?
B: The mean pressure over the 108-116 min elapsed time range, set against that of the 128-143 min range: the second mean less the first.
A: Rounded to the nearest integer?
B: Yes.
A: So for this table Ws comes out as -108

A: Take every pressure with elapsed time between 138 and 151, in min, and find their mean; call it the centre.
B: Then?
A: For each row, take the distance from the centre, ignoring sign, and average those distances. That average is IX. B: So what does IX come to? 12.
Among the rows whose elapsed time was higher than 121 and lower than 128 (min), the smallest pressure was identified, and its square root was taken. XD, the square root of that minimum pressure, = 14.8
